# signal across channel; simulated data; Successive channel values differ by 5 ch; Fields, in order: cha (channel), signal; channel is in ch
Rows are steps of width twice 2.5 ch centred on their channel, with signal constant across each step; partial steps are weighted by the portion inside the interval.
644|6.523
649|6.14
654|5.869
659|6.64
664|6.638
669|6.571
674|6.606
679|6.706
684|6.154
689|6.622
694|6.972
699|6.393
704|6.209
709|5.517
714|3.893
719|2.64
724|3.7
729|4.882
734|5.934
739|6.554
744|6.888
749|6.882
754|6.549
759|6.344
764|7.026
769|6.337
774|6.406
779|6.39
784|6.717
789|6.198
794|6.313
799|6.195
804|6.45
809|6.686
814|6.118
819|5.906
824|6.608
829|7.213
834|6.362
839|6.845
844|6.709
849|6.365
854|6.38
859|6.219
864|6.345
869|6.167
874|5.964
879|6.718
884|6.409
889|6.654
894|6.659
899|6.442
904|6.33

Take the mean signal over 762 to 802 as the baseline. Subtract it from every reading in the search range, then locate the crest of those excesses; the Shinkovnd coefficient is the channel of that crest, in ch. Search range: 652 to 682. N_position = 679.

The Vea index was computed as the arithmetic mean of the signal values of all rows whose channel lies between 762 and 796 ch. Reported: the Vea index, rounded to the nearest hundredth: 6.48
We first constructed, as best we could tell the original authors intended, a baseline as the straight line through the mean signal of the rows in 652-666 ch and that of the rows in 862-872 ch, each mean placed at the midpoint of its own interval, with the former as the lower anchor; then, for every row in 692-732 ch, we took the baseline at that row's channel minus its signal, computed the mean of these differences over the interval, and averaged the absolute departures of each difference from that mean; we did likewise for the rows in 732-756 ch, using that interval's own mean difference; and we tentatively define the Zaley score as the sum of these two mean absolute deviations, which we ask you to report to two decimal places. 1.50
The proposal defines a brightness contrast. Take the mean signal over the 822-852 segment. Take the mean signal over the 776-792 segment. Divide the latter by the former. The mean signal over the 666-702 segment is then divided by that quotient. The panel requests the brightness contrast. 6.8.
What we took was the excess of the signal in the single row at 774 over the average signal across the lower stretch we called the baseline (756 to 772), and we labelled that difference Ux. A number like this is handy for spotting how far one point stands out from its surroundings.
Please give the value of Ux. -0.16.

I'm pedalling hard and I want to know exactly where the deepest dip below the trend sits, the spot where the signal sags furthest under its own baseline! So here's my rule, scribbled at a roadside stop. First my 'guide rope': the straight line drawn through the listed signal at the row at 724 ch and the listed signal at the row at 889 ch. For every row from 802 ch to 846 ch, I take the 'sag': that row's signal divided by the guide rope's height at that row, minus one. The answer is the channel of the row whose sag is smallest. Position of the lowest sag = 819 ch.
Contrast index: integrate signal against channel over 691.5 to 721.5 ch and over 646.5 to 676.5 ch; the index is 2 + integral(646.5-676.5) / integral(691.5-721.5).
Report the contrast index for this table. 3.22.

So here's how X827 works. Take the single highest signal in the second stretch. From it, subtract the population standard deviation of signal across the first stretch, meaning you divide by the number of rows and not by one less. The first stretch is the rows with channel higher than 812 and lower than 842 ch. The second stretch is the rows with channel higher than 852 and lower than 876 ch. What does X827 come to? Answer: 5.9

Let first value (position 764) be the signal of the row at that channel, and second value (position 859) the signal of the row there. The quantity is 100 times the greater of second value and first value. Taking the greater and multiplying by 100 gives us 703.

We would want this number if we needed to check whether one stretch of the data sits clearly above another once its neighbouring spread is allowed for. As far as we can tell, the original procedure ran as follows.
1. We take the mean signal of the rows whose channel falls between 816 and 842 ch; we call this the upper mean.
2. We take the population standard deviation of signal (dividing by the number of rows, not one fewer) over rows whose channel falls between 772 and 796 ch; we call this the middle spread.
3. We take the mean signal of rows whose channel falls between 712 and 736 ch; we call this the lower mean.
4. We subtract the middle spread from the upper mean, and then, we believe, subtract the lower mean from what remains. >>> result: 2.2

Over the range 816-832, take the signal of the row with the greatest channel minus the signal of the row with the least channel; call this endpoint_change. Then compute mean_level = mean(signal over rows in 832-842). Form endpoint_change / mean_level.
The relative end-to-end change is 0.20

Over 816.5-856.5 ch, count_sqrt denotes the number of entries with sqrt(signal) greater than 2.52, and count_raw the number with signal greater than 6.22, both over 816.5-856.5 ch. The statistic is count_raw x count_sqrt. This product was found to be 49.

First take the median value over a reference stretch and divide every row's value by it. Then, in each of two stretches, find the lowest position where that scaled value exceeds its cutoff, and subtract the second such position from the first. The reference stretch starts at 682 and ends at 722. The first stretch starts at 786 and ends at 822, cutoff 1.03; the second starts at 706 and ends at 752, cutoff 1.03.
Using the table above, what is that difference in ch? 65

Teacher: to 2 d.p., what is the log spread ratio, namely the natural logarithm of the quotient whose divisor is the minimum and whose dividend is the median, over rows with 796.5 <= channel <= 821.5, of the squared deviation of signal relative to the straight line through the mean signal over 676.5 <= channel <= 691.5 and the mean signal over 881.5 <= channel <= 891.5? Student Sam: 3.15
